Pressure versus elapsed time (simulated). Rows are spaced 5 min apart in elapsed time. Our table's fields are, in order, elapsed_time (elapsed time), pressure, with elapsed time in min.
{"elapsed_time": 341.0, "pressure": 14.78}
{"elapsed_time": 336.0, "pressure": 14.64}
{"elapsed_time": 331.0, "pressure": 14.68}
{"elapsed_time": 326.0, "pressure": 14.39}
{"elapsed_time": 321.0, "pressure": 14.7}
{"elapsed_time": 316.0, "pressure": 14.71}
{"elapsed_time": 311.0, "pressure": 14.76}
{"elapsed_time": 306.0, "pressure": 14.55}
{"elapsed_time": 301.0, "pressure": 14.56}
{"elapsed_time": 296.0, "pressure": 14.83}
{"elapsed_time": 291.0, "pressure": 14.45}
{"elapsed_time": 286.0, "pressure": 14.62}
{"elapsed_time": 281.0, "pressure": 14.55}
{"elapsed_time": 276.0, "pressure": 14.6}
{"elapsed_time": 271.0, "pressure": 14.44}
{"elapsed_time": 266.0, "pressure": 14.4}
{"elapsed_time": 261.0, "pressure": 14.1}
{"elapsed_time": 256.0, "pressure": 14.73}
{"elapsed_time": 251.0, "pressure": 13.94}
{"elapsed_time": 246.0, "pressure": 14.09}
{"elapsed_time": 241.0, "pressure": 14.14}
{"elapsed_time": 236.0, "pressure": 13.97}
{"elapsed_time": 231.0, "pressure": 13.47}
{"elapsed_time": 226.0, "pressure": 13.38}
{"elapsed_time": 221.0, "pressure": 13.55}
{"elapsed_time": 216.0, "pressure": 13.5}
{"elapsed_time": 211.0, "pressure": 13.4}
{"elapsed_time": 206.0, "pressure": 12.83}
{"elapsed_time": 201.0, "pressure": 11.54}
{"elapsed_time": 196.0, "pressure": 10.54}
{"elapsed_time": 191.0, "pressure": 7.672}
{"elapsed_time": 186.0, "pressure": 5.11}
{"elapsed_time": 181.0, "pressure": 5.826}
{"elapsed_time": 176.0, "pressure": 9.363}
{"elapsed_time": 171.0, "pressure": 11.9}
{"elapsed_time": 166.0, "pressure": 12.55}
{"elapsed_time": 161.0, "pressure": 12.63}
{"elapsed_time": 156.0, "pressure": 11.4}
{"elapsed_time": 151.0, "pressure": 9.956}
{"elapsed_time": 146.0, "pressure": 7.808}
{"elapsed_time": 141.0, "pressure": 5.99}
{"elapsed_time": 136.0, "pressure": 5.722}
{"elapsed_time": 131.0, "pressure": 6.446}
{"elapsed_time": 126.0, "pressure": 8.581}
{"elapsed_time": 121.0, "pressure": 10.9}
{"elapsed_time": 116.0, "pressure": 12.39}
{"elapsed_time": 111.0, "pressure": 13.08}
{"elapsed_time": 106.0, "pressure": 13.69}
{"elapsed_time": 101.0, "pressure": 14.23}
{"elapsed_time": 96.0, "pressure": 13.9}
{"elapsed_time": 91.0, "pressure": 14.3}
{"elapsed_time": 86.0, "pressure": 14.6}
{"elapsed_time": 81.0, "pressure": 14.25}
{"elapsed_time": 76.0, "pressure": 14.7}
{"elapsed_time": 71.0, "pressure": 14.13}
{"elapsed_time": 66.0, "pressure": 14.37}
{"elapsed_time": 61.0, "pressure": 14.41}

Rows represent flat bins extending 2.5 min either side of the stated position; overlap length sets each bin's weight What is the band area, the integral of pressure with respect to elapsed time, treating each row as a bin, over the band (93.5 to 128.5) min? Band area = 434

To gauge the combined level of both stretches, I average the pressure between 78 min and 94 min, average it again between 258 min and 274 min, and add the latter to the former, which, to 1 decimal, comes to 28.7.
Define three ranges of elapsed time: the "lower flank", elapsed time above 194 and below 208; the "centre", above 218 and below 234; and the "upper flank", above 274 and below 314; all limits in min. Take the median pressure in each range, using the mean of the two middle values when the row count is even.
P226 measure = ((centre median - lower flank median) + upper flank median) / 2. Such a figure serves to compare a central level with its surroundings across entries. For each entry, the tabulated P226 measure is 8.3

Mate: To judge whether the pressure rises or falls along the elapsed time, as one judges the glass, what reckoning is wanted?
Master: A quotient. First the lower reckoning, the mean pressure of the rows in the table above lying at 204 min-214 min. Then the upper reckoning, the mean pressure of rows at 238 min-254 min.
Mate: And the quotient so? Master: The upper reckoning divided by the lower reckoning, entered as 1.07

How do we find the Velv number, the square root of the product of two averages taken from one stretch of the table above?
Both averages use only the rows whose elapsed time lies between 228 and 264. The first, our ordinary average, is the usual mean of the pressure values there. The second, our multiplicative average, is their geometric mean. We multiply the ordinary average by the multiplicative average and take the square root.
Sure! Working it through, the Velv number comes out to 14.1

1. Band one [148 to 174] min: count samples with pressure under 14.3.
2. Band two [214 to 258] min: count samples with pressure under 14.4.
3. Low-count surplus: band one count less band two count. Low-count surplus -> -3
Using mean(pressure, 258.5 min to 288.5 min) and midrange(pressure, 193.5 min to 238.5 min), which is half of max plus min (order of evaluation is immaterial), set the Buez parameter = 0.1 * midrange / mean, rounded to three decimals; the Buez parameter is 0.085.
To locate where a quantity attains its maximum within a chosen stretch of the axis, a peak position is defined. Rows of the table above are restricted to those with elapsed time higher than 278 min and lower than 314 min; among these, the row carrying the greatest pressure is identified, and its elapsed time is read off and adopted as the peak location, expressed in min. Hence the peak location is 296.0 min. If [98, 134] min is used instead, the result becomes 101.0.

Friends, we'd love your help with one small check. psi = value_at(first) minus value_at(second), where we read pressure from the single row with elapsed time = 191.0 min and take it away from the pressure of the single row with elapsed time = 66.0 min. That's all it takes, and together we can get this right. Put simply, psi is 6.7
